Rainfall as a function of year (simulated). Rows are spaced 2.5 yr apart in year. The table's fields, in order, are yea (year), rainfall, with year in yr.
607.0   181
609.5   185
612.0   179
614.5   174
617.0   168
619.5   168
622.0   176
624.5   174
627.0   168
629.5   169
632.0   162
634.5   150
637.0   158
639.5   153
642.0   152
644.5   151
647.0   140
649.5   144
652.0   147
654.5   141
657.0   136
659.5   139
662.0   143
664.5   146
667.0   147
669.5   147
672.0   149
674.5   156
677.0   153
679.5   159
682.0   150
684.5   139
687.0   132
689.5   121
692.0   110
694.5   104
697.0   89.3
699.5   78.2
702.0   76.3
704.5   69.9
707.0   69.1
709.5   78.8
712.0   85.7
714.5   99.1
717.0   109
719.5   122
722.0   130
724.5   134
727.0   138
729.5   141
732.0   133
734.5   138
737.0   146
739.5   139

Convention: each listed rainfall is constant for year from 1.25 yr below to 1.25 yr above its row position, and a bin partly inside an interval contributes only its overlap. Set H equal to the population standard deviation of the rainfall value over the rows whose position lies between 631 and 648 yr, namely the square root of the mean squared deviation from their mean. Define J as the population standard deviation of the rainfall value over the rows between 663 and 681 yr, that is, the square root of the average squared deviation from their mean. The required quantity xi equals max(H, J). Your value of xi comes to 6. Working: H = 6.4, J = 5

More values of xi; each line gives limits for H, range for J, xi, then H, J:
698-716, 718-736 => 10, 9.5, 6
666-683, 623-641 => 8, 4.3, 8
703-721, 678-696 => 19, 18.7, 19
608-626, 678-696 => 19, 5.6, 19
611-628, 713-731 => 14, 4.1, 14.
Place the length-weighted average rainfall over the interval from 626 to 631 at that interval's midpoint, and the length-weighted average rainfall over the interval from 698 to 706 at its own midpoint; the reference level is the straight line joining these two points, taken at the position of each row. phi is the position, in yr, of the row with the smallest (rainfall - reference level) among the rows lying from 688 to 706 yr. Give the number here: 704.5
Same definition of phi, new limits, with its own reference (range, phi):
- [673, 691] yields 689.5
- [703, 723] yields 704.5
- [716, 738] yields 717.0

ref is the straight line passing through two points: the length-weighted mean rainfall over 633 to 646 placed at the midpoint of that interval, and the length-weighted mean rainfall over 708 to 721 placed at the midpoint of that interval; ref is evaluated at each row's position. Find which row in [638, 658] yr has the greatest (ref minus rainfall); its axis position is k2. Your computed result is 647.0 yr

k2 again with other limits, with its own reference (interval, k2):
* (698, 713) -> 704.5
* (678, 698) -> 697.0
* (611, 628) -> 617.0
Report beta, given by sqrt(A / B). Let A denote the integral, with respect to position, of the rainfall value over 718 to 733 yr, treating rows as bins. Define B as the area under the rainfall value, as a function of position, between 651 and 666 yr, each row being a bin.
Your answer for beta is 0.97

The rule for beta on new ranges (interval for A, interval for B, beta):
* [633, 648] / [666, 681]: 1.00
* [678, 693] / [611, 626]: 0.89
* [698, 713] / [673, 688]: 0.72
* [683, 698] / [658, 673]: 0.90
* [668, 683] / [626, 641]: 0.98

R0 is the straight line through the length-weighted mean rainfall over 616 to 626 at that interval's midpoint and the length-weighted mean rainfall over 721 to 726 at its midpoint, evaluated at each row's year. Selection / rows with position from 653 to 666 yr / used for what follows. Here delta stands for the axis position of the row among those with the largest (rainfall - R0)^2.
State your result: 657.0 yr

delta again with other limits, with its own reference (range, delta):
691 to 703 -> 702.0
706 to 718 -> 707.0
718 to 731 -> 719.5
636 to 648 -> 647.0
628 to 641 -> 634.5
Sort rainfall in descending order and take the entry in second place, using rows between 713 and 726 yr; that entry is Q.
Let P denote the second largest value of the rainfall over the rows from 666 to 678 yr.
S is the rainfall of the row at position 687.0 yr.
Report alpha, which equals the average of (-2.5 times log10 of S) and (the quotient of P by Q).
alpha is -2.06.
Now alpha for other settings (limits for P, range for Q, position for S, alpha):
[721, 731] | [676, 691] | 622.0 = -2.36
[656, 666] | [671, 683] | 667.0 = -2.25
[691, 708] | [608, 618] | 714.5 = -2.20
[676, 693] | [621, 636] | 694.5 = -2.08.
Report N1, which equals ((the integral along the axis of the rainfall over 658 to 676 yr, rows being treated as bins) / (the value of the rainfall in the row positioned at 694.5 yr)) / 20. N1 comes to 1.3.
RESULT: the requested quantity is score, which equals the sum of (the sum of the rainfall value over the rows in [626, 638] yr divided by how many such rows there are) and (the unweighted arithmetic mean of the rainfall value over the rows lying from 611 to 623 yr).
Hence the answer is 334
